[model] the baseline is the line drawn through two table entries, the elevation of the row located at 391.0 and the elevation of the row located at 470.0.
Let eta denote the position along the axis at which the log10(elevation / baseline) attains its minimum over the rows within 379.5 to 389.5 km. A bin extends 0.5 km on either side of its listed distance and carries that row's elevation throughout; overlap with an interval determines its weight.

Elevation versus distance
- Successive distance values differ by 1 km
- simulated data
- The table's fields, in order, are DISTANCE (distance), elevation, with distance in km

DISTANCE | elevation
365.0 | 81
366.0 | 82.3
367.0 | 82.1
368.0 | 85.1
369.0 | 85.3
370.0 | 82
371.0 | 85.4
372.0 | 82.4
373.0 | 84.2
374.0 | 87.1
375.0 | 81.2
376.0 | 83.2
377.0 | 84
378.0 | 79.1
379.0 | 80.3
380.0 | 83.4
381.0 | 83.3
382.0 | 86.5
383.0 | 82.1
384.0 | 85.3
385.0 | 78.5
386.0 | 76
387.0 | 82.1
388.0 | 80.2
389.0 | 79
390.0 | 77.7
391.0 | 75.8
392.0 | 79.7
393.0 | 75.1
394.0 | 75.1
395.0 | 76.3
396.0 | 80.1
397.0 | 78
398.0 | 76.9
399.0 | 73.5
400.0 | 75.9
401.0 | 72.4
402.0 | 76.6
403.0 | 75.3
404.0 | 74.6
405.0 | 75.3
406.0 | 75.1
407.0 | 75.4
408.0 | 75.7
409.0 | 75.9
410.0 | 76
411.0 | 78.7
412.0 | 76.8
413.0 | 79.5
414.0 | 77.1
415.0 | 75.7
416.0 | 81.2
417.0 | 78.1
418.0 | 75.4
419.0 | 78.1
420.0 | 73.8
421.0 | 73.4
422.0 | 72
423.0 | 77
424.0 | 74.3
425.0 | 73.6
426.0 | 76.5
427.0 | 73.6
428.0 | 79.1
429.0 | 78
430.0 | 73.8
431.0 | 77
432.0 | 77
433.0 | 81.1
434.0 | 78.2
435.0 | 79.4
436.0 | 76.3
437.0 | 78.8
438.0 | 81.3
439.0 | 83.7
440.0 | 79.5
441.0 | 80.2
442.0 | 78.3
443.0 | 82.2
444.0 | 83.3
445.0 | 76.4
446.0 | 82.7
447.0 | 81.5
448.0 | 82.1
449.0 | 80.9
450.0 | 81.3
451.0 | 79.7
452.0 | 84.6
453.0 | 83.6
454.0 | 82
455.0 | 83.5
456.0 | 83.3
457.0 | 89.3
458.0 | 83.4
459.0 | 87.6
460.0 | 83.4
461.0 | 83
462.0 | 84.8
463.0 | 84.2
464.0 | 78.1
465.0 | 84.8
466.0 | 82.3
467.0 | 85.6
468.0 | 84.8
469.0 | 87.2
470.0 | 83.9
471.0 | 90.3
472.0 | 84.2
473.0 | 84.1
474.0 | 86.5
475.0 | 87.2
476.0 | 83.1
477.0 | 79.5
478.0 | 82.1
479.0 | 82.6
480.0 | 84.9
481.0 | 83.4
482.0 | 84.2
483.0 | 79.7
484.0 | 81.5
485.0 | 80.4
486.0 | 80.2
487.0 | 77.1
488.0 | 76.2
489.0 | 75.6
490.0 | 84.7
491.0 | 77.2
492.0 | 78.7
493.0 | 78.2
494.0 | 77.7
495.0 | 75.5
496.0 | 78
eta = 386.0 km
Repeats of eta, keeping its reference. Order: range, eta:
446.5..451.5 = 451.0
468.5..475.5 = 473.0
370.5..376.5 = 375.0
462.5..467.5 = 464.0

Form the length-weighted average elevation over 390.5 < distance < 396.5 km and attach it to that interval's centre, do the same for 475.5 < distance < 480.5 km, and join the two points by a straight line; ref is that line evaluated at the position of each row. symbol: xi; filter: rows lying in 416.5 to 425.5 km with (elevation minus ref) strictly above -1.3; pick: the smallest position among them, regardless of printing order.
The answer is 417.0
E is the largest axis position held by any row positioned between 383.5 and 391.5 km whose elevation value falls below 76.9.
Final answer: 391.0 km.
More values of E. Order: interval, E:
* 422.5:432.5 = 430.0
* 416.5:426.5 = 426.0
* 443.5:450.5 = 445.0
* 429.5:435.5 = 430.0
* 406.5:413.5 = 412.0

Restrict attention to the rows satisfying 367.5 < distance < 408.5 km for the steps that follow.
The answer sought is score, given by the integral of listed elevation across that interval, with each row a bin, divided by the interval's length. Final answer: 80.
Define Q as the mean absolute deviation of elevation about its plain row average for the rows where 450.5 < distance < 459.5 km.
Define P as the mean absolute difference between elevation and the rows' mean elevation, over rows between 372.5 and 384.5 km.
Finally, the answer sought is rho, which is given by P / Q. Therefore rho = 0.87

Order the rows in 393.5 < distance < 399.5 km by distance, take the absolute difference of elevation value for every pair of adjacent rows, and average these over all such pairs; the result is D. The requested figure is 2.3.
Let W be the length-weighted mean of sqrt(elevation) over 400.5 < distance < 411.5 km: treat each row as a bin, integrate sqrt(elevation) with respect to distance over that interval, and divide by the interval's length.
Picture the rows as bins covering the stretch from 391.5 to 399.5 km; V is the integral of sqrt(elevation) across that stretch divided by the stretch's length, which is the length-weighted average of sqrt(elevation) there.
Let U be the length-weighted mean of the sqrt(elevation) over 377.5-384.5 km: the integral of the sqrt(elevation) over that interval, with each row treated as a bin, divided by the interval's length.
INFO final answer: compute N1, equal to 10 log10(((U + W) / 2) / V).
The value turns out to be 0.06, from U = 9.10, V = 8.76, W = 8.69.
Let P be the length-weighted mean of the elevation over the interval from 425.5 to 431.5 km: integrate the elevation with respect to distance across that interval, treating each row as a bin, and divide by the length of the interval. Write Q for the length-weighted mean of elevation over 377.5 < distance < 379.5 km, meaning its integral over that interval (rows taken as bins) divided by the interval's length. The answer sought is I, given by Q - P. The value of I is 3.37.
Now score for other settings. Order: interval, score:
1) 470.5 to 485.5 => 84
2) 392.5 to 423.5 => 76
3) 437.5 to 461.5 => 82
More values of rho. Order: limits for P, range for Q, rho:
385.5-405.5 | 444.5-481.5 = 0.97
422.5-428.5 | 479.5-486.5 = 1.02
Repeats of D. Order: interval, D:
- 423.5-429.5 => 2.6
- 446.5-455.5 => 1.6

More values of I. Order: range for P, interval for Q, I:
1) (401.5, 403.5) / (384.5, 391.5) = 2.52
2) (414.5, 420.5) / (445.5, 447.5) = 5.05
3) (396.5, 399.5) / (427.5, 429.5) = 2.42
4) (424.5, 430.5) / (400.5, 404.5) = -1.04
